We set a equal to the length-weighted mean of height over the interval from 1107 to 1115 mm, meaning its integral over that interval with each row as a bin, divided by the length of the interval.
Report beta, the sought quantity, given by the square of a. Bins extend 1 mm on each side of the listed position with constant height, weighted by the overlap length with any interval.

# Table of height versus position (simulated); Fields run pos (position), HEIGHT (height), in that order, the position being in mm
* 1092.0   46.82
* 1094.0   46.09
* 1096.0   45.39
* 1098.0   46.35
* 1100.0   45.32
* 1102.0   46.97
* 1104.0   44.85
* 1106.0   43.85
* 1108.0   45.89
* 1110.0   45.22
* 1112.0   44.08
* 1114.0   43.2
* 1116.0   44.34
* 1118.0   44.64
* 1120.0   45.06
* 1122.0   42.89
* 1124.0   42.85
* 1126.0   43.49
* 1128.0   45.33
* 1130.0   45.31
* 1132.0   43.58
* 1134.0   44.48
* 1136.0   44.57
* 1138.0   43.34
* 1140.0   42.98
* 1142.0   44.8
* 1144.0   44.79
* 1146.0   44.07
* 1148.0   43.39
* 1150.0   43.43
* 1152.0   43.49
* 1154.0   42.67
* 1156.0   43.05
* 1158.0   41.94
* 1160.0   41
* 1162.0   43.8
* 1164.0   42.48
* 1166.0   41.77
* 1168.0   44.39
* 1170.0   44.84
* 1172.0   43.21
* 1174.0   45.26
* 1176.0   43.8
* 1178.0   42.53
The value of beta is 1989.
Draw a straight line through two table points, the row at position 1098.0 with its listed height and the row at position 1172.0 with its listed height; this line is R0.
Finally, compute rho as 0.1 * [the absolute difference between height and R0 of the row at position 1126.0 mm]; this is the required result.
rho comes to 0.167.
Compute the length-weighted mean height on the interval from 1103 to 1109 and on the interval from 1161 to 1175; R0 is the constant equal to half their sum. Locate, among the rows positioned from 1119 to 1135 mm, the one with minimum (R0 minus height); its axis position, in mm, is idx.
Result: 1128.0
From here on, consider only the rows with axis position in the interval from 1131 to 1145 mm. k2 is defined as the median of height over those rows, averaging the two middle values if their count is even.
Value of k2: 44.5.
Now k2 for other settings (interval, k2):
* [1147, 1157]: 43.4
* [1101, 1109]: 45.4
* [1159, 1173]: 43.2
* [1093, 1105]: 45.7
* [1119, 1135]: 44.0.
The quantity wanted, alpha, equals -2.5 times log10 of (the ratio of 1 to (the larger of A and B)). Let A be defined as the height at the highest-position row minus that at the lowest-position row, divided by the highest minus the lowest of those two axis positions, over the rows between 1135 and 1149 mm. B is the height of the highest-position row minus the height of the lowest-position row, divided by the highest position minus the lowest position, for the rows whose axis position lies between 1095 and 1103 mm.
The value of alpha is -1.4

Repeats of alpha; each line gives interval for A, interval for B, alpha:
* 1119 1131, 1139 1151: -3.4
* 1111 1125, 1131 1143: -2.3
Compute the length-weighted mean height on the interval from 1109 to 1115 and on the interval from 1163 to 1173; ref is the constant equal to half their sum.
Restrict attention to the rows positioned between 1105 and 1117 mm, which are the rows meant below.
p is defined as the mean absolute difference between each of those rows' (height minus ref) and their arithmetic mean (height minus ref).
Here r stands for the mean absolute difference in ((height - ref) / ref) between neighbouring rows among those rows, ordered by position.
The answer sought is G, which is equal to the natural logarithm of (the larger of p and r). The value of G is -0.29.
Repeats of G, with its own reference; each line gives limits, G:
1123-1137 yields -0.23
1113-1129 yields -0.14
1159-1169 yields 0.12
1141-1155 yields -0.45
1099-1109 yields -0.17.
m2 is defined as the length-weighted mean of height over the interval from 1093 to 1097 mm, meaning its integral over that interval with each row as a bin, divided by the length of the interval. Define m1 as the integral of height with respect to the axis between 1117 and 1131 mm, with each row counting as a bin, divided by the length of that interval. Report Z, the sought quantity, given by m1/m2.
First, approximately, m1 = 44.2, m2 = 45.7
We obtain 0.97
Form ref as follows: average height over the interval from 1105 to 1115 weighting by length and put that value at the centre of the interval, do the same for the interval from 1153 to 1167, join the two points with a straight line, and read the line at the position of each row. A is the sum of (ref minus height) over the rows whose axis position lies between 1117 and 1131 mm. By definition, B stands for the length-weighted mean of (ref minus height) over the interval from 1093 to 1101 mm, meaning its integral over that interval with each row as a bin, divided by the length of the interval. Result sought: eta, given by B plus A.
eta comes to -3.3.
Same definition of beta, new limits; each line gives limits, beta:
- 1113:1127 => 1917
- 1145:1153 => 1901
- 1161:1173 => 1885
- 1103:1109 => 2013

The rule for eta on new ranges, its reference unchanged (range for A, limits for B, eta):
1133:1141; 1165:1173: -3.6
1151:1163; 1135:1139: -1.5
